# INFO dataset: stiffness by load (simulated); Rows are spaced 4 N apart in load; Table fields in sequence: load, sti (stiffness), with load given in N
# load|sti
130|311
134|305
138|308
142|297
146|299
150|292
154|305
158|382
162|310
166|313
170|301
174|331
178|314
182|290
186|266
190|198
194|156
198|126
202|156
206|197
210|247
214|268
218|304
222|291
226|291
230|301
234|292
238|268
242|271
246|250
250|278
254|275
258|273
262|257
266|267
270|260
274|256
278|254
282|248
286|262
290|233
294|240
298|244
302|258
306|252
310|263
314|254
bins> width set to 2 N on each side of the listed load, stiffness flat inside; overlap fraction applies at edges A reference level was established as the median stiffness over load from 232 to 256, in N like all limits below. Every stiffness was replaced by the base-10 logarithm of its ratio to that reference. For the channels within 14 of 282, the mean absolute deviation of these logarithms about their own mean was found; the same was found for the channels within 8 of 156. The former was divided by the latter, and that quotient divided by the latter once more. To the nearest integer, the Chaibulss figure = 10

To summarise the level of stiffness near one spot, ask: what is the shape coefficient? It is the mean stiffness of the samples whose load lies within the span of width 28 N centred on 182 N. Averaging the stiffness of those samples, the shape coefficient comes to 265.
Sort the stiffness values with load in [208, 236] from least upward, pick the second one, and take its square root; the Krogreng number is 16.4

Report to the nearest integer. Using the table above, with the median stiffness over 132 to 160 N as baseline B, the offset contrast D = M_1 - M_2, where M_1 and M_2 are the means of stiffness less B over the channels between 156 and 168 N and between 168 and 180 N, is 20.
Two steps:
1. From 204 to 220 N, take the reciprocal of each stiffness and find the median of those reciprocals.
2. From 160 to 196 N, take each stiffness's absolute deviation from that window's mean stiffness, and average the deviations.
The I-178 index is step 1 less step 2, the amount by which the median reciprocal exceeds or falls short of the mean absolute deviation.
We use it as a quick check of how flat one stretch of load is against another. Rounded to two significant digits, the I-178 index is -46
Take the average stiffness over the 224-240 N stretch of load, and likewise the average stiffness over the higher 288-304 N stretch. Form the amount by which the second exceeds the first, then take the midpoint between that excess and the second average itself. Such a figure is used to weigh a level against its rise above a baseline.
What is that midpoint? 100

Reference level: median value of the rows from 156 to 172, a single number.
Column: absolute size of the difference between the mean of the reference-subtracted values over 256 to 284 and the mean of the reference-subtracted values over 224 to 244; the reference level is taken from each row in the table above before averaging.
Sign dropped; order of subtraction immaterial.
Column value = 25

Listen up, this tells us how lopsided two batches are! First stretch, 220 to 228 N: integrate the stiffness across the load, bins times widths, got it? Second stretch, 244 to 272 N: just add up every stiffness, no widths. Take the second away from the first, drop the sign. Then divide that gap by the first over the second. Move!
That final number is 374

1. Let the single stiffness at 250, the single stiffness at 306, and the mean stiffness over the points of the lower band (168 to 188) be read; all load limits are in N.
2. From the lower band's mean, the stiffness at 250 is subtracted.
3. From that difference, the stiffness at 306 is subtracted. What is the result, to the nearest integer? -230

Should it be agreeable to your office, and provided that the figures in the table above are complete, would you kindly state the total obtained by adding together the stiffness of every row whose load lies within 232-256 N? 1634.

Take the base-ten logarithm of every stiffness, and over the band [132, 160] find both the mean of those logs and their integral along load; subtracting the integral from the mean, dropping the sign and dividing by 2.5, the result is 26.9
